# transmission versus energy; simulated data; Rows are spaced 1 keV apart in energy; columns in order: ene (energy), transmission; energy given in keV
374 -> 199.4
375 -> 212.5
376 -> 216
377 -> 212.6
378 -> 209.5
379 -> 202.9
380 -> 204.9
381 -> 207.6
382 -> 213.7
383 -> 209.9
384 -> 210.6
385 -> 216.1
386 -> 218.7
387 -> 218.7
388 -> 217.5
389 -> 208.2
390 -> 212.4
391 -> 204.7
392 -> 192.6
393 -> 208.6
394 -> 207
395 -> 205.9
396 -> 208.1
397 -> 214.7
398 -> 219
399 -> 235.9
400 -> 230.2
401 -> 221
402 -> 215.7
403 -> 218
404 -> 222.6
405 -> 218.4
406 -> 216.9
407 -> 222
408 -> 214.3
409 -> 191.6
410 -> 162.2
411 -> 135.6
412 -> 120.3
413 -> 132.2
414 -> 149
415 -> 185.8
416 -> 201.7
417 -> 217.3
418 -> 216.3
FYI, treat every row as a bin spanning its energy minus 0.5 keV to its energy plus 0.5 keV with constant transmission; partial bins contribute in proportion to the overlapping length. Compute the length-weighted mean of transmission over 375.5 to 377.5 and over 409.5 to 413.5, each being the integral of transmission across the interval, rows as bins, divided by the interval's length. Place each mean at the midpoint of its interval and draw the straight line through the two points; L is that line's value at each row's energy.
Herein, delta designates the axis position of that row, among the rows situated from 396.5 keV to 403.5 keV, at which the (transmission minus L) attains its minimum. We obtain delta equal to 397 keV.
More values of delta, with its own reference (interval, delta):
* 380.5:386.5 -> 381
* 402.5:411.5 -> 411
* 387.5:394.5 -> 392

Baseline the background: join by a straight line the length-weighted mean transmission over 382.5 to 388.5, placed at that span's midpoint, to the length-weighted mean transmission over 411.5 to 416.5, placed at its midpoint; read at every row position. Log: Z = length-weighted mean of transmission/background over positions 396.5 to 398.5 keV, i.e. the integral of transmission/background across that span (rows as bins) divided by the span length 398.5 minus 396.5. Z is 1.14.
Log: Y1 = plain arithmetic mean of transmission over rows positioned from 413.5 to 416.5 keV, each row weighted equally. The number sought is 179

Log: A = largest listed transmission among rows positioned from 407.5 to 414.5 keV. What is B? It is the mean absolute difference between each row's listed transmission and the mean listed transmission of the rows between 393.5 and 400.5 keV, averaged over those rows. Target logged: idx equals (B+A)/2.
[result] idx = 112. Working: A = 214.3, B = 10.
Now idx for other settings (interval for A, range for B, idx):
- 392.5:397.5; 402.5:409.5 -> 111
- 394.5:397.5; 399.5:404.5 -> 109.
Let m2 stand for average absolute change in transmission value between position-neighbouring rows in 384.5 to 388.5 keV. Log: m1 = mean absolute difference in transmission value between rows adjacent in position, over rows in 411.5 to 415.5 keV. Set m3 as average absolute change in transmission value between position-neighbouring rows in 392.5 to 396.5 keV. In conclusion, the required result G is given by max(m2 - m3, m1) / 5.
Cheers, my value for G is 4.4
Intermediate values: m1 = 22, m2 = 1.3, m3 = 2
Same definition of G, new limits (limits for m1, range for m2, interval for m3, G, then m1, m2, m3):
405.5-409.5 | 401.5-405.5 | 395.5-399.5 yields 2.4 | 12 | 3.7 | 9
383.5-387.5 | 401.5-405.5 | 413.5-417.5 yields 0.5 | 3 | 3.7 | 23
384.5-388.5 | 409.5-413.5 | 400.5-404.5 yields 2.8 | 1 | 17.9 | 4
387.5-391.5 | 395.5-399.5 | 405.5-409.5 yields 1.4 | 7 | 9.3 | 12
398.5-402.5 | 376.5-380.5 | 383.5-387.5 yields 1.3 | 7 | 3.9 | 3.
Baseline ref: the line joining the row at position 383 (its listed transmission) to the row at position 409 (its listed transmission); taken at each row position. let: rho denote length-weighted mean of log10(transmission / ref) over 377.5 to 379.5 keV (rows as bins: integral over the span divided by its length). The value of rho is -0.014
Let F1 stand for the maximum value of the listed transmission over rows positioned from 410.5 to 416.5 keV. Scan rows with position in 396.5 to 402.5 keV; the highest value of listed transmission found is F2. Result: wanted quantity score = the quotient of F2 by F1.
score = 1.17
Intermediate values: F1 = 201.7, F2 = 235.9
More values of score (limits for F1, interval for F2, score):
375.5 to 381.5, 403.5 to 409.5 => 1.03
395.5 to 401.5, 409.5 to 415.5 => 0.79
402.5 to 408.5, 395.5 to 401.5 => 1.06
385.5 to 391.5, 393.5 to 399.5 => 1.08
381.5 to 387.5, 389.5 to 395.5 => 0.97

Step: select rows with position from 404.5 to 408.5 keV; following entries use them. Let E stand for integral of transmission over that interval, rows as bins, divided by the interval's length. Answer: 218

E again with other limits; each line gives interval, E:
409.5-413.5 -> 138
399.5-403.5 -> 221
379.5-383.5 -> 209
